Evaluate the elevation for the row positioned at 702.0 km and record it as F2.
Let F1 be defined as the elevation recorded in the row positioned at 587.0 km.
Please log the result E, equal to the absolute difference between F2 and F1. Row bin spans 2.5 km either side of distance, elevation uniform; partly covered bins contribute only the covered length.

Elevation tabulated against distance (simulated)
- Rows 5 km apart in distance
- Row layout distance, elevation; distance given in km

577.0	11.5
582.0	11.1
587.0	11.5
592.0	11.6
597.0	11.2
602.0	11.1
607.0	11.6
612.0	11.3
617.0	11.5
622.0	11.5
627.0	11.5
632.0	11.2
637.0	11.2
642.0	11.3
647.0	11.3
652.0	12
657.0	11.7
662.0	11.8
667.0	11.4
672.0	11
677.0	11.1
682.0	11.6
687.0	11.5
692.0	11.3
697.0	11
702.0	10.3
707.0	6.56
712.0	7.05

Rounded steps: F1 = 11.5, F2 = 10.3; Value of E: 1.2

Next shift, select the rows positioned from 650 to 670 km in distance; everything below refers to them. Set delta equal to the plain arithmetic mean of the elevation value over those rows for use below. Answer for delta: 11.7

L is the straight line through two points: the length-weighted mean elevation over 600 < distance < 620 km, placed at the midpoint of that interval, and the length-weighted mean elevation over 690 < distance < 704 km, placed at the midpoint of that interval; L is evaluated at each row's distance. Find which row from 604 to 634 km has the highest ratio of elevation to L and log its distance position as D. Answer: 627.0 km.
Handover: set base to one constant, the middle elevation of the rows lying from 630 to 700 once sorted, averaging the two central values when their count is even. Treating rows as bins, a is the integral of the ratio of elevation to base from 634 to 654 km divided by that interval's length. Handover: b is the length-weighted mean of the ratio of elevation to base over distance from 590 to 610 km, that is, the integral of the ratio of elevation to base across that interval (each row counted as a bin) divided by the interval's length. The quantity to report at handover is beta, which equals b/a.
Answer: 0.99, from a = 1.012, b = 1.01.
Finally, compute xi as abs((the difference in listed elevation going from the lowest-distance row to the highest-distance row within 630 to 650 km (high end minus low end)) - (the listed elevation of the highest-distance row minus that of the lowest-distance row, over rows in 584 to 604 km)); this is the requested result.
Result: 0.5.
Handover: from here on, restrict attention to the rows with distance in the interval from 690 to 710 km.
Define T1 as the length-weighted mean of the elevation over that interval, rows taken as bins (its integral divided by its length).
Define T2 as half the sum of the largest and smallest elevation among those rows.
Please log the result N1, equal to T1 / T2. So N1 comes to 1.08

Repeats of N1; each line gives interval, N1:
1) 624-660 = 0.99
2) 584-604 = 1.00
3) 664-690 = 1.00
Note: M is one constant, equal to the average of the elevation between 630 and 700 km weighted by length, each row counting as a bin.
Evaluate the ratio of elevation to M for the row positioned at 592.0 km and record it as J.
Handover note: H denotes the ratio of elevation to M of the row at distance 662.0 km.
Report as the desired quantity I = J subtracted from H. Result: 0.02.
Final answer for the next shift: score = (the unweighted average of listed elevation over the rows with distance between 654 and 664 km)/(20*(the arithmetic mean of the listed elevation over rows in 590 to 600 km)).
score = 0.0515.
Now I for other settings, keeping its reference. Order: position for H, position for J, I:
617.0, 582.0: 0.04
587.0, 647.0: 0.02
